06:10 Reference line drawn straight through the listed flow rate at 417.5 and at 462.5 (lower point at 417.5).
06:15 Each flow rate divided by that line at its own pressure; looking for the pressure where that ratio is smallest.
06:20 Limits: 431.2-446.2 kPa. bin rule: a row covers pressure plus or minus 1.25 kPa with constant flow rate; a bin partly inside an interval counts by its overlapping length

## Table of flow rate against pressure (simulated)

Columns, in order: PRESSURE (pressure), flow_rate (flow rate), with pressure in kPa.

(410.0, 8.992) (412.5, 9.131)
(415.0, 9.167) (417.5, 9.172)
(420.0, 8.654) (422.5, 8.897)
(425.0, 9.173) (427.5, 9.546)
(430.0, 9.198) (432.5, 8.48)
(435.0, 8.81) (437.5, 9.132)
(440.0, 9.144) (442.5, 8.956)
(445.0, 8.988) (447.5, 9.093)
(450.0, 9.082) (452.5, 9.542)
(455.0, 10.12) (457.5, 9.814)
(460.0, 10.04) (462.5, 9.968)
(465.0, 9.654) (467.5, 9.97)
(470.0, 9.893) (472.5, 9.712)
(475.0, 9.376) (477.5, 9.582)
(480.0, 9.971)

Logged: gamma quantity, 432.5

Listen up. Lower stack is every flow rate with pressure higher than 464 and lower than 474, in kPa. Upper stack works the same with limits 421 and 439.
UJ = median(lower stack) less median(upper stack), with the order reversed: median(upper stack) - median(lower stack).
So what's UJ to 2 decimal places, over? -0.67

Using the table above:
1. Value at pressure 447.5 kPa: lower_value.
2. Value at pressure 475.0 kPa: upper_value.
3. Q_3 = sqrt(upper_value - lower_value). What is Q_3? 0.53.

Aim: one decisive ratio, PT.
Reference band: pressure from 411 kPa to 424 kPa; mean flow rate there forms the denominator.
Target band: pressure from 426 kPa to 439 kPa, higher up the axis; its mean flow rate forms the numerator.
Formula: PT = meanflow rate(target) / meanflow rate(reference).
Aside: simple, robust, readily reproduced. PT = 1.00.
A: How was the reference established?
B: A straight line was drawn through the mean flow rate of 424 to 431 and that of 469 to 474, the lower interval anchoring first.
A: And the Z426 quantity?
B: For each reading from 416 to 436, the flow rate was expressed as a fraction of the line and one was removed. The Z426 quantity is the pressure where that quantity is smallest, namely 432.5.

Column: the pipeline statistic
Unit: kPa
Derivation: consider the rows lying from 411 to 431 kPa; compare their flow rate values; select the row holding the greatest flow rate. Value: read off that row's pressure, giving 427.5 kPa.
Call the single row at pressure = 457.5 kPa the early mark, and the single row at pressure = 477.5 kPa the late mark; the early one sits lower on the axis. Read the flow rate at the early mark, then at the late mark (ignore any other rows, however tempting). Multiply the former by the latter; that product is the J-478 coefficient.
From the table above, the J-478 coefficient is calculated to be 94.0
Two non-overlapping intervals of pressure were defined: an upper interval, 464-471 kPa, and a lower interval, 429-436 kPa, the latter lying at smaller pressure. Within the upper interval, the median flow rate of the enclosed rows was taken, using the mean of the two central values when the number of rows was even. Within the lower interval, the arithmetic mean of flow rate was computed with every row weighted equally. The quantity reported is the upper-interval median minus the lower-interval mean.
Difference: 1.1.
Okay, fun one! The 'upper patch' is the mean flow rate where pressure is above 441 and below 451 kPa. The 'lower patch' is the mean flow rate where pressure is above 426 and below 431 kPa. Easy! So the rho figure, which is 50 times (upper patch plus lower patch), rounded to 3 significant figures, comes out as 920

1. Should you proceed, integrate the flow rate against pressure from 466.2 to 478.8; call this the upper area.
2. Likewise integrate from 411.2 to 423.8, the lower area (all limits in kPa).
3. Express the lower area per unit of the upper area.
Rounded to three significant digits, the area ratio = 0.928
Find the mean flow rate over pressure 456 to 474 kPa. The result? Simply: 9.86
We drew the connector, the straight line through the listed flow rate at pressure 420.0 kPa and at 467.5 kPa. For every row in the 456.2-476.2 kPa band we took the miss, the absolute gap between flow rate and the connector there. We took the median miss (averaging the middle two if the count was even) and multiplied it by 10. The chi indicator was 2.0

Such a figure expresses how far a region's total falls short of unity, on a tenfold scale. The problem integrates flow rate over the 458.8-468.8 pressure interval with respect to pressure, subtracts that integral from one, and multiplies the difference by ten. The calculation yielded -981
